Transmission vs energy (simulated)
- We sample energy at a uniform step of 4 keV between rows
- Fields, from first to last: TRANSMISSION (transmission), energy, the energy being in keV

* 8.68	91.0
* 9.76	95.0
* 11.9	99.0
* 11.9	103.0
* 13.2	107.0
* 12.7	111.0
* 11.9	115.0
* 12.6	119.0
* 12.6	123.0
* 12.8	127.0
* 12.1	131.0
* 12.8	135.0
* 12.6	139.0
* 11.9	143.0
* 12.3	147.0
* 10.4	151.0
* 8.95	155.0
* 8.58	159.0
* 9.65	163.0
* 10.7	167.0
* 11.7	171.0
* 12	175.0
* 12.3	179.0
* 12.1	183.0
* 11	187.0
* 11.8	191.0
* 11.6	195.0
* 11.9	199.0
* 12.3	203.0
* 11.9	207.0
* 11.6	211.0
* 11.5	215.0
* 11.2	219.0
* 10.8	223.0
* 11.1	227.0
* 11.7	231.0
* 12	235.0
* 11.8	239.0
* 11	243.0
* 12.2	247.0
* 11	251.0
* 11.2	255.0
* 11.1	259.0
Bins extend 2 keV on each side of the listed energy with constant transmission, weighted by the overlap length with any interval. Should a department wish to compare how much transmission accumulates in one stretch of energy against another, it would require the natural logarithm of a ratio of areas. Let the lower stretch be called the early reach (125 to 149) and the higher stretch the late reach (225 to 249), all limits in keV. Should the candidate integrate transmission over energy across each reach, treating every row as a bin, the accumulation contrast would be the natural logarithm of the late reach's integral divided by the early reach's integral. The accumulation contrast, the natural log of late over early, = -0.065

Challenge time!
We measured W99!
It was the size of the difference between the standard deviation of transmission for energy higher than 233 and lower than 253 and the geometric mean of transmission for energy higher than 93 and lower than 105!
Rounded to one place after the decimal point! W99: 10.6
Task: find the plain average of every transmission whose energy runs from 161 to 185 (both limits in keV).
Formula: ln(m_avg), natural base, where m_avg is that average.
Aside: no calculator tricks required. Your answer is 2.43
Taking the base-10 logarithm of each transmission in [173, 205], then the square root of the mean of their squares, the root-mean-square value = 1.074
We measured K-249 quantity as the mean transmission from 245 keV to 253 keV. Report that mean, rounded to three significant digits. 11.6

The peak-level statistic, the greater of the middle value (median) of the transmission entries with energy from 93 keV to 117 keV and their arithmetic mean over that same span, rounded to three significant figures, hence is 11.9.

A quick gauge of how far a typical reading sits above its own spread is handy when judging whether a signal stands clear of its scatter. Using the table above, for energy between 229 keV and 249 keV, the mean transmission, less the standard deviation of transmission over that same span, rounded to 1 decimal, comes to 11.3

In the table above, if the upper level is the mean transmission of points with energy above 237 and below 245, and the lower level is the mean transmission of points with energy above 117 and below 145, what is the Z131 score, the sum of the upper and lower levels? 23.9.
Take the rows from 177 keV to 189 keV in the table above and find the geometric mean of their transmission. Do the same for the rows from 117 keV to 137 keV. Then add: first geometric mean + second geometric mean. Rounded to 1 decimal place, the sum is 24.4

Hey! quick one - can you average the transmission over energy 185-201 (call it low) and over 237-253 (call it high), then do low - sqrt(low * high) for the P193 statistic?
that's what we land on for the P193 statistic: 0.04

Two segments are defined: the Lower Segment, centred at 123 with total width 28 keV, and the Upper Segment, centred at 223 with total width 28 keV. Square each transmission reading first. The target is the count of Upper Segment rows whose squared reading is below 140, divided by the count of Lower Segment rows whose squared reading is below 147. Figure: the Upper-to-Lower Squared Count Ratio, 3.0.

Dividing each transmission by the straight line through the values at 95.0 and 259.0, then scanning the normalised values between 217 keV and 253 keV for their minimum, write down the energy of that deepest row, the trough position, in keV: 251.0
